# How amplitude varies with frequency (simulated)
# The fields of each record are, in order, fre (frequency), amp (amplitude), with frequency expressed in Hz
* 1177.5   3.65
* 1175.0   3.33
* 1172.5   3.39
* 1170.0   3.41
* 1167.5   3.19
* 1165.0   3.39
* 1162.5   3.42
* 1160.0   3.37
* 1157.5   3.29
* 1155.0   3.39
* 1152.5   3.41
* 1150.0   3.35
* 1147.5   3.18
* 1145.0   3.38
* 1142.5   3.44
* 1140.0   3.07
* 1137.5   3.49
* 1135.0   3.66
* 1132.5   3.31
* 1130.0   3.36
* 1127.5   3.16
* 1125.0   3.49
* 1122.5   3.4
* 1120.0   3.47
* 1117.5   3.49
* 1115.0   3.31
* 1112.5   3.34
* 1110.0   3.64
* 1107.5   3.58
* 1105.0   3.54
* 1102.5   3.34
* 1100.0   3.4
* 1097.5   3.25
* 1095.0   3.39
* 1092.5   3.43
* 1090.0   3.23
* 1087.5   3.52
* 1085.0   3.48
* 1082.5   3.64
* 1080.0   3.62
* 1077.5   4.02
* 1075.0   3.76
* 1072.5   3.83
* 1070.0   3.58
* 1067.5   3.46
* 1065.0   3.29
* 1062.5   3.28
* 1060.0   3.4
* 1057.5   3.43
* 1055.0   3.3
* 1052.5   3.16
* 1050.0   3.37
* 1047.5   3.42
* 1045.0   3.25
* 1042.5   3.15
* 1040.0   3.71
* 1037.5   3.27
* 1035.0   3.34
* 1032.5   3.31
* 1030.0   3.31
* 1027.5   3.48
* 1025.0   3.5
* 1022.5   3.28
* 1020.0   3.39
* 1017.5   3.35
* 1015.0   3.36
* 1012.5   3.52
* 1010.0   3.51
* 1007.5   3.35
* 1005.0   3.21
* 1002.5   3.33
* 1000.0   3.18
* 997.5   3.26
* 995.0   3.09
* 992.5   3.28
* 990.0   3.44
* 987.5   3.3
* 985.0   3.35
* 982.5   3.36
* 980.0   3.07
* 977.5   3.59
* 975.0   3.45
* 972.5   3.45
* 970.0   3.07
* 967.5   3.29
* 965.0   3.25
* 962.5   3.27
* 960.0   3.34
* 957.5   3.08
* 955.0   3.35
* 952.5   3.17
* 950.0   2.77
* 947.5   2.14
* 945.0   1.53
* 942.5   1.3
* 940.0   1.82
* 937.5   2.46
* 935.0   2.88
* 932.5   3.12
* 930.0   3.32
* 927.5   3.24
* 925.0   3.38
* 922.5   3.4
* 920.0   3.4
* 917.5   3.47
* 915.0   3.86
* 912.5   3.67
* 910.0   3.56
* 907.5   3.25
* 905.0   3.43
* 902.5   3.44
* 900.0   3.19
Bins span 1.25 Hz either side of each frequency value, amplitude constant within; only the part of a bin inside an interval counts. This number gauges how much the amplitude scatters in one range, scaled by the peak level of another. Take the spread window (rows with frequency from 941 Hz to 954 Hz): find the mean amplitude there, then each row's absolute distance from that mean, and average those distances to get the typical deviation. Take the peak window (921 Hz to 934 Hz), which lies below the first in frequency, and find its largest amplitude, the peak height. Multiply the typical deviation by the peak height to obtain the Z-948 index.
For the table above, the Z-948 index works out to 2.14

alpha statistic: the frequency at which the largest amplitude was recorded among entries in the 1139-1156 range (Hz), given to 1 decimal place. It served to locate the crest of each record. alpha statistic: 1142.5 Hz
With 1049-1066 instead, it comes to 1057.5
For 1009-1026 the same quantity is 1012.5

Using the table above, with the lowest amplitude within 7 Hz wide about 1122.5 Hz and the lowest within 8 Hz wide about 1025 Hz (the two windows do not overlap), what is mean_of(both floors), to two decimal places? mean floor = 3.34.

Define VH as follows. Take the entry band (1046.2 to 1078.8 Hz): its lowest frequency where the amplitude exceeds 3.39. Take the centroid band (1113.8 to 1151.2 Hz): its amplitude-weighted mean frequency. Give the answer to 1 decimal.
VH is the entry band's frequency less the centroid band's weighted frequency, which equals -84.9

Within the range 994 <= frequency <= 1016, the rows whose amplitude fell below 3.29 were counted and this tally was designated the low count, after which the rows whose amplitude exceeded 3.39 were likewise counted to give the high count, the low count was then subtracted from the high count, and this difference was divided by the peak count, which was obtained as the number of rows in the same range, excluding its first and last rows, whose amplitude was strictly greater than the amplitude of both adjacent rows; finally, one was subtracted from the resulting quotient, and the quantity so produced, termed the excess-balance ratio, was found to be -1.7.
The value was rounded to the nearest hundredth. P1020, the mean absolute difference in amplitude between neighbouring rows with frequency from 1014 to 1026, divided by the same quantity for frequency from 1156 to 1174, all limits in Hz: 0.95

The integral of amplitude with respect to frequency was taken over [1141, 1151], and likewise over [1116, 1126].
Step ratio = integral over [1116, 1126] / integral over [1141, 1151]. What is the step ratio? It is 1.04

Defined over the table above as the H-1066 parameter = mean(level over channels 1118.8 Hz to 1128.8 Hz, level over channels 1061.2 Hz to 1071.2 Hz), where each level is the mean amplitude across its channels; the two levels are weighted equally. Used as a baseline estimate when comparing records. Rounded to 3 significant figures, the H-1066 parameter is 3.39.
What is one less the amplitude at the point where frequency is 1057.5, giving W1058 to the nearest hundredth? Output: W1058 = -2.43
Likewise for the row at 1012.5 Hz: -2.52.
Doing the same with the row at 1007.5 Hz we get -2.35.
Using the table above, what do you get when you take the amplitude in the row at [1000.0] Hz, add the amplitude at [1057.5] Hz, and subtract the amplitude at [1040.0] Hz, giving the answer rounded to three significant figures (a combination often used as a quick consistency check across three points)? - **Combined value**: 2.90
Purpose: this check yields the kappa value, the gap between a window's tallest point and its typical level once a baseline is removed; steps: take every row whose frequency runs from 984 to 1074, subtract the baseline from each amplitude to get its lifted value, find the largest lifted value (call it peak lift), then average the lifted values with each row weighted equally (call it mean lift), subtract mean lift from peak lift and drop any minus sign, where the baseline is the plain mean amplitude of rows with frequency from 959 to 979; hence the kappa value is 0.47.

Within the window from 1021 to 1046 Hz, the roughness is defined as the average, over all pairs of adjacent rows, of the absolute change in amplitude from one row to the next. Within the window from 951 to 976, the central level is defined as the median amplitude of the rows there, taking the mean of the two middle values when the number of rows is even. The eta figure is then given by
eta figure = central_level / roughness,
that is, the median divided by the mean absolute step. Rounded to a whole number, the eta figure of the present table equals 18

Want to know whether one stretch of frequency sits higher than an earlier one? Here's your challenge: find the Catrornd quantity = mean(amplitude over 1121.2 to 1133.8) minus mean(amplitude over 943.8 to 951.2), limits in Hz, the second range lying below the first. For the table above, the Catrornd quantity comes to 1.2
